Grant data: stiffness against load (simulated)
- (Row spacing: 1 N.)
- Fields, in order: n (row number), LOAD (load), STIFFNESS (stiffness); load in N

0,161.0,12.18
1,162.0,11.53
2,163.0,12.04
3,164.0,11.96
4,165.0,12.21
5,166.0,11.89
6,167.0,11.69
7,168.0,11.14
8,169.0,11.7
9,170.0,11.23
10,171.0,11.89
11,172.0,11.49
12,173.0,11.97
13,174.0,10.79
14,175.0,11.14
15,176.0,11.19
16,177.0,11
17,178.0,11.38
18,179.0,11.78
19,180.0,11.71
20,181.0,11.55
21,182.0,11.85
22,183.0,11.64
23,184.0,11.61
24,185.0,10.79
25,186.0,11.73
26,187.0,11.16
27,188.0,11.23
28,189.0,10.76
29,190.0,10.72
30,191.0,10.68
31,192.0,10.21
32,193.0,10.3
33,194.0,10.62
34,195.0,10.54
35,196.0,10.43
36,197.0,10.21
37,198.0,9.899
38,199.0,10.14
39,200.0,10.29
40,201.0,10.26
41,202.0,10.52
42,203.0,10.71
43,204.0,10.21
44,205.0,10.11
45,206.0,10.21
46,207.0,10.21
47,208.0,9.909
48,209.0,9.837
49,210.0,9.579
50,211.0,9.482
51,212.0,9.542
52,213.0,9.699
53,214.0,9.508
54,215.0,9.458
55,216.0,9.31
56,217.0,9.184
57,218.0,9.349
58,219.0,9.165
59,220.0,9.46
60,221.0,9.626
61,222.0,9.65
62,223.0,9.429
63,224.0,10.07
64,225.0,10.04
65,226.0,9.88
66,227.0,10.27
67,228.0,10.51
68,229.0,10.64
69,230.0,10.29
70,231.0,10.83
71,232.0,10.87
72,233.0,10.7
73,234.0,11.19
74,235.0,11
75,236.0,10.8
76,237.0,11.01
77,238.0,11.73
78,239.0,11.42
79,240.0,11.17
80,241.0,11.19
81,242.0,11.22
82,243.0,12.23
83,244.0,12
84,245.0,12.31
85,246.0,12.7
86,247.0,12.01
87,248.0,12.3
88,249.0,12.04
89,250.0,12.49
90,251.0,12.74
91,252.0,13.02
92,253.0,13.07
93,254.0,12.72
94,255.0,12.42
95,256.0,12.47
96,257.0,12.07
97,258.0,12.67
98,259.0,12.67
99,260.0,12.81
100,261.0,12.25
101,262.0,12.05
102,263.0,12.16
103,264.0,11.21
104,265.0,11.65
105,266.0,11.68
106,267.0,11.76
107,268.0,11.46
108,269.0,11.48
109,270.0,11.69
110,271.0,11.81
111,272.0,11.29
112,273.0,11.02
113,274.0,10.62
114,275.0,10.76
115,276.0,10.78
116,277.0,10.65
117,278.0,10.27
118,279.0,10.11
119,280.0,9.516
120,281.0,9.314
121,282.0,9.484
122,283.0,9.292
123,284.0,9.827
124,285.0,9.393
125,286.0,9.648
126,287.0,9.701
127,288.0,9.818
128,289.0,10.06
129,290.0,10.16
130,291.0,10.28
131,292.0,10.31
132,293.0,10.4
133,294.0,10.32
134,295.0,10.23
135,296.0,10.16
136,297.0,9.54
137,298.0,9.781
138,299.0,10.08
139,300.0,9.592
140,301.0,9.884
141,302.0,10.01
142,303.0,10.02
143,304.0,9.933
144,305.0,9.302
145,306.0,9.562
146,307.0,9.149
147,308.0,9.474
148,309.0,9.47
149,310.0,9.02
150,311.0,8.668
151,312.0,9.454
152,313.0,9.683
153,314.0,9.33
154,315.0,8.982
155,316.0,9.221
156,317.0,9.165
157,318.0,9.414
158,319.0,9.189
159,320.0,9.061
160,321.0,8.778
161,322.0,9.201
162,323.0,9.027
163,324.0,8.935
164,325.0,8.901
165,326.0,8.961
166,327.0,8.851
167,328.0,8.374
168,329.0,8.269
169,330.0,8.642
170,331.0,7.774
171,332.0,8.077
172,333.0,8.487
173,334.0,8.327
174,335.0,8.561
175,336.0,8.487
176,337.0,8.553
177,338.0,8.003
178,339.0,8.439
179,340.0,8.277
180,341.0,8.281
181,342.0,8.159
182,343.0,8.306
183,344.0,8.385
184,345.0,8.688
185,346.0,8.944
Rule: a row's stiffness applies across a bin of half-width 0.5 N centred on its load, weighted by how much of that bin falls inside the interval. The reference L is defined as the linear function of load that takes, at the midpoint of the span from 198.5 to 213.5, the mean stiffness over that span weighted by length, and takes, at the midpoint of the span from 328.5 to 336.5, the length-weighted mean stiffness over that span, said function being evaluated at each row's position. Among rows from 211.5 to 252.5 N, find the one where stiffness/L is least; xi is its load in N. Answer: 217.0 N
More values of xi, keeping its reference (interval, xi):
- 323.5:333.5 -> 331.0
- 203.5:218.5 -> 217.0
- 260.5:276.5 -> 274.0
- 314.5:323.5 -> 321.0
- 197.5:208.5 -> 198.0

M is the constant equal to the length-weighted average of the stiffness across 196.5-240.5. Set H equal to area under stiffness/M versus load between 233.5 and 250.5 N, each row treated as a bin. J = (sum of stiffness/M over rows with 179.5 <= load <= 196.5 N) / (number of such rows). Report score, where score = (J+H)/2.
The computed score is 10.3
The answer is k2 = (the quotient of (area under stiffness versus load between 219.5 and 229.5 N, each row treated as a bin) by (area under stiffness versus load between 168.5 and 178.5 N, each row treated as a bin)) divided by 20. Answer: 0.044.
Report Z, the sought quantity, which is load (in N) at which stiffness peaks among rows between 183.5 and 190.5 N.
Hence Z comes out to 186.0 N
